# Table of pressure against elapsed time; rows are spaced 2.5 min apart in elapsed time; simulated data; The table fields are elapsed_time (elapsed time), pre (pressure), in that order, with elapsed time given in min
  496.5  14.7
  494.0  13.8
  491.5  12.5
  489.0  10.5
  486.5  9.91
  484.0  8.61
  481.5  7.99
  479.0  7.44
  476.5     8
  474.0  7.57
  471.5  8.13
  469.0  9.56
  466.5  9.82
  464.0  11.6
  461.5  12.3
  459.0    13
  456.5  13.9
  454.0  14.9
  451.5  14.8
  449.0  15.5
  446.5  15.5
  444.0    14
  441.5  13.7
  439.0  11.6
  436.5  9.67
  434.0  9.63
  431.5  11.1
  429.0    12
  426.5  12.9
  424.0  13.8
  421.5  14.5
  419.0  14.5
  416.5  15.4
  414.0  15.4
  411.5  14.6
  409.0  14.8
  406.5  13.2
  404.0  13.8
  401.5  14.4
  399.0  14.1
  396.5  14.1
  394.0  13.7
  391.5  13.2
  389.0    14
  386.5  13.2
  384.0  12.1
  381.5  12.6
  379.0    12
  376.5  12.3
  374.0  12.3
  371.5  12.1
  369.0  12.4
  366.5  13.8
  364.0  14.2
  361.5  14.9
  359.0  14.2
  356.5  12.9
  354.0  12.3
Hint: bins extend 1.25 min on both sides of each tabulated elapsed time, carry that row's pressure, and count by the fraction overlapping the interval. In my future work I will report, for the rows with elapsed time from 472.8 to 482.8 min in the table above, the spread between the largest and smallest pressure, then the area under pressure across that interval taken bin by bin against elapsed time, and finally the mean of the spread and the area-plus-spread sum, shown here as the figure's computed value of 39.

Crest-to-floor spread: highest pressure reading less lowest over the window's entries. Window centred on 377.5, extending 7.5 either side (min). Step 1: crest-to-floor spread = 1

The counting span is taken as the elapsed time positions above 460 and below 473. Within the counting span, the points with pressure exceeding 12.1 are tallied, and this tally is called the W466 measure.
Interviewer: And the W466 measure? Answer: 1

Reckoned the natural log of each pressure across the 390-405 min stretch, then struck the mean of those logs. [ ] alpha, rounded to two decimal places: 2.63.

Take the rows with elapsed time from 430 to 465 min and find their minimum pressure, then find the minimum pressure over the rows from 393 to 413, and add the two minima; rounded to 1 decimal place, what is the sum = 22.8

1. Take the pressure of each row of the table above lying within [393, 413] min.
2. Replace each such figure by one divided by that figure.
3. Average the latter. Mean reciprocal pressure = 0.071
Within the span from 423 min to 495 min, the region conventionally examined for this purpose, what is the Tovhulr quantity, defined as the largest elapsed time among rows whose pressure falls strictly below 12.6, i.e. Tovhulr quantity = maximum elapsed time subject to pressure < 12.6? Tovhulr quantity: 491.5 min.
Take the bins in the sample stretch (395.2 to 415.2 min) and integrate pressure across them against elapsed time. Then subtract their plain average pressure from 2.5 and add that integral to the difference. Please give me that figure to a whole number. 274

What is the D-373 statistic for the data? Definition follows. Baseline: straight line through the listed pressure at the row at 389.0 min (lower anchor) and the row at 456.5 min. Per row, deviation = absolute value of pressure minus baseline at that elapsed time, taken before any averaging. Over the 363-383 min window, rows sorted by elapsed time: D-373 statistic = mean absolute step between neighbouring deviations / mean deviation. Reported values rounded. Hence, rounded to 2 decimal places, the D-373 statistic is 0.30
